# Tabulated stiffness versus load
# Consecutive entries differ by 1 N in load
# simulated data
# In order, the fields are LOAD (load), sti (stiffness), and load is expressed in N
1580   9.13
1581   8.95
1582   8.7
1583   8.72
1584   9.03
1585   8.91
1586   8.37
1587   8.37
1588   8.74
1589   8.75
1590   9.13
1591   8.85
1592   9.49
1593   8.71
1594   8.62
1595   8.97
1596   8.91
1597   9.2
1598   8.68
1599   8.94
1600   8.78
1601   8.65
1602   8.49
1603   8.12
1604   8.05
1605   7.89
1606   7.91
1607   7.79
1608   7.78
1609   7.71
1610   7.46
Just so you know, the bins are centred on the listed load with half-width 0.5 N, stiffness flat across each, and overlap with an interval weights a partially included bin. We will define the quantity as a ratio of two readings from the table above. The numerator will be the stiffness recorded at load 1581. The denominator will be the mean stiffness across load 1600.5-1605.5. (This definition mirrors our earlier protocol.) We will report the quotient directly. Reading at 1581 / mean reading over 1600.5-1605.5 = 1.09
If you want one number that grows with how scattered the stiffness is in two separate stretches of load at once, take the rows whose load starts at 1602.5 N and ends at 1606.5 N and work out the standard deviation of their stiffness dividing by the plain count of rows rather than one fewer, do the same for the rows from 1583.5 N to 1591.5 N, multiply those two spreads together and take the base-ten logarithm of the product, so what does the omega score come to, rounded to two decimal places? -1.60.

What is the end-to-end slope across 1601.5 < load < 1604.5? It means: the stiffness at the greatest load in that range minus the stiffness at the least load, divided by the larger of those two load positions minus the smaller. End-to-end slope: -0.22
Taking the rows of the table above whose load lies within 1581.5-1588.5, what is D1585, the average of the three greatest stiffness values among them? 8.89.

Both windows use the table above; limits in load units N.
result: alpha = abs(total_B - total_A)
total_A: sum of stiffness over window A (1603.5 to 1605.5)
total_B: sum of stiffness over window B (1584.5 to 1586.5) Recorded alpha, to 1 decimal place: 1.3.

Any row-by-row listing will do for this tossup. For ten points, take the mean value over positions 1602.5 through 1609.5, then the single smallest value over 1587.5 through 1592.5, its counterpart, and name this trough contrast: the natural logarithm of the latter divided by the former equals 0.10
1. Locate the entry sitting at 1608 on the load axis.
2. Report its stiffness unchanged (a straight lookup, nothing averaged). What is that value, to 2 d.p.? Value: 7.78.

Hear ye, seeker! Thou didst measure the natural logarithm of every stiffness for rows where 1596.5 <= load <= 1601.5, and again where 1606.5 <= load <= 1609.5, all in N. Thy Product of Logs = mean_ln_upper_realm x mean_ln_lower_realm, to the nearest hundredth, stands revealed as 4.47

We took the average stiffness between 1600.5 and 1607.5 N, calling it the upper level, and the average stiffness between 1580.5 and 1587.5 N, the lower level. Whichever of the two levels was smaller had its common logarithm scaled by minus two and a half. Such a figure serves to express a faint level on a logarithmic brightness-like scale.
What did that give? -2.275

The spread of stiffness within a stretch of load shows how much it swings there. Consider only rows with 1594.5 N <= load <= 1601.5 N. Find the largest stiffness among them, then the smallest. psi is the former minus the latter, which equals 0.55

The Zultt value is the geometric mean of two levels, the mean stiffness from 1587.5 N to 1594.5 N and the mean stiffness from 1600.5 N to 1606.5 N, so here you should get 8.53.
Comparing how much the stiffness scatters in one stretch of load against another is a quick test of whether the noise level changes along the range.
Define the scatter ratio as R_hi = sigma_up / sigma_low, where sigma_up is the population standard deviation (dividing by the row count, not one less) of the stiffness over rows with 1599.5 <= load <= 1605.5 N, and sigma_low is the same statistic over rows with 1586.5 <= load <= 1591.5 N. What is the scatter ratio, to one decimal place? 1.3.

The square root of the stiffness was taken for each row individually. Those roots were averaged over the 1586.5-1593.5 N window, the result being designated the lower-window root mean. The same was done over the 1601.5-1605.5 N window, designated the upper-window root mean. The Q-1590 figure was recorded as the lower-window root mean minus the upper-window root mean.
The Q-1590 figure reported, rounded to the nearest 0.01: 0.12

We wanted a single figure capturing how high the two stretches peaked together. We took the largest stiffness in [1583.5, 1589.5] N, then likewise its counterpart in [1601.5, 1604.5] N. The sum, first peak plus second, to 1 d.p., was 17.5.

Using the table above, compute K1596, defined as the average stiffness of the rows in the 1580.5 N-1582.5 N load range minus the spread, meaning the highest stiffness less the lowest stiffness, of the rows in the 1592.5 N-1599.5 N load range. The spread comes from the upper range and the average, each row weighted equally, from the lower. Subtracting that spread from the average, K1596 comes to 8.2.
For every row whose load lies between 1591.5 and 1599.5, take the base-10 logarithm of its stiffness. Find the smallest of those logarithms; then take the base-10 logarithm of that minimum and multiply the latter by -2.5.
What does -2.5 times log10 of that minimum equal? 0.072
